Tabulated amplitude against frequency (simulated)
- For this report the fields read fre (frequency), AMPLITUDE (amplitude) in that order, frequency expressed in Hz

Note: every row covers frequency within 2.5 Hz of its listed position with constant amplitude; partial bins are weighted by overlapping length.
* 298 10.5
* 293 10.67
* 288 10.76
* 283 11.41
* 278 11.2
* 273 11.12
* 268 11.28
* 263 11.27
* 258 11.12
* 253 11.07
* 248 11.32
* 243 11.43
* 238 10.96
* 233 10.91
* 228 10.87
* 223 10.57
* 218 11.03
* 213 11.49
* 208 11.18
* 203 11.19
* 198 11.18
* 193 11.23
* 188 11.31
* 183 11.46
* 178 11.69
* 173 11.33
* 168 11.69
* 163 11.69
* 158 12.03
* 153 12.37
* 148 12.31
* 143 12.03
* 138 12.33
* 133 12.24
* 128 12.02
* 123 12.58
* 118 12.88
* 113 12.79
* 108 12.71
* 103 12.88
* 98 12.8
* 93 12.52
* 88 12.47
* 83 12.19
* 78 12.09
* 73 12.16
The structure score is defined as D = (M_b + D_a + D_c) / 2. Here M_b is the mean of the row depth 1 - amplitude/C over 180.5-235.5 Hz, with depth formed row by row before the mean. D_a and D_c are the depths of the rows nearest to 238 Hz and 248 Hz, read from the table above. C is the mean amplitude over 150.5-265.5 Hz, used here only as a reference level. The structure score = 0.02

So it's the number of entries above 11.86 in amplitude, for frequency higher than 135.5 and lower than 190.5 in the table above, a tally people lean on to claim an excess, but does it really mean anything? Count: 5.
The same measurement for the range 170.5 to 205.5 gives 0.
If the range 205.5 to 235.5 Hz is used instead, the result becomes 0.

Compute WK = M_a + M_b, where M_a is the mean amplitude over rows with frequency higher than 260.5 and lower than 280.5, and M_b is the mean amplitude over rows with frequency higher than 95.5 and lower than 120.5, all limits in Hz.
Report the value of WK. 24.0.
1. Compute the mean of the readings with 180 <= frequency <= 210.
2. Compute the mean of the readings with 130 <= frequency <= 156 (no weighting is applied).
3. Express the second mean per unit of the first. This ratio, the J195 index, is 1.09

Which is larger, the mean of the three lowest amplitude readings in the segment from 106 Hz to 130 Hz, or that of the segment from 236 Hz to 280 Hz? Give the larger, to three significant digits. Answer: 12.4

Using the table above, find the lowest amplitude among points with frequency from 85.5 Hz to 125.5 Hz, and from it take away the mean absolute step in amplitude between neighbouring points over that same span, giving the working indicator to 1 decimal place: 12.3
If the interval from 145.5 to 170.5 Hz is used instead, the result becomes 11.5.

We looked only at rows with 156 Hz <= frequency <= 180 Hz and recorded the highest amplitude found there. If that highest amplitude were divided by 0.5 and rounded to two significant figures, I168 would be 24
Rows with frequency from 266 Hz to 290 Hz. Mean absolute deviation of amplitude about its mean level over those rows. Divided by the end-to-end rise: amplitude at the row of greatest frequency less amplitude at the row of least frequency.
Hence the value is -0.3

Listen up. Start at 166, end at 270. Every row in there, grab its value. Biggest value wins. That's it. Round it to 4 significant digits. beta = 11.69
